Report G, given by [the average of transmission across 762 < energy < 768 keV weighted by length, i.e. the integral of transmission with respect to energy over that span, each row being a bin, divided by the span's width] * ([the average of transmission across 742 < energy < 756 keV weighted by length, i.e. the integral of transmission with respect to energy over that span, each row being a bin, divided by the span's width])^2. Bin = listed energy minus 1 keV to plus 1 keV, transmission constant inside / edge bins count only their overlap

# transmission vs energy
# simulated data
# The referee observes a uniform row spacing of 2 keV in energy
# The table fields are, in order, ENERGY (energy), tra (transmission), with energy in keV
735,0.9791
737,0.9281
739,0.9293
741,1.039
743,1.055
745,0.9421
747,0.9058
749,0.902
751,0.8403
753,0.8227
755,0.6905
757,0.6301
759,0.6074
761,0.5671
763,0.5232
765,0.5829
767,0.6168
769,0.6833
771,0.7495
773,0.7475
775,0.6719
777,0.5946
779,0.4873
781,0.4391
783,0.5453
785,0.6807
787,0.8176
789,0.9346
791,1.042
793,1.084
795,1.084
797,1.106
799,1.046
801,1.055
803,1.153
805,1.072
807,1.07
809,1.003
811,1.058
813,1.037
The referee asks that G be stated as 0.44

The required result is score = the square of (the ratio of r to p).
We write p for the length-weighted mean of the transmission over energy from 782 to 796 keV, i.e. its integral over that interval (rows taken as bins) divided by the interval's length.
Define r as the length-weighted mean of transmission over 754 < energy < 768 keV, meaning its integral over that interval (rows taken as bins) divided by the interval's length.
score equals 0.5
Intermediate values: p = 0.9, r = 0.60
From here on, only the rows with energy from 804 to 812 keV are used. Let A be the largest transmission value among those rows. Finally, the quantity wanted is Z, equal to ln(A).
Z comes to 0.1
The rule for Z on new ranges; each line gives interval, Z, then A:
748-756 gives -0.1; 0.902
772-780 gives -0.3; 0.7475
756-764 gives -0.5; 0.6301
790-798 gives 0.1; 1.106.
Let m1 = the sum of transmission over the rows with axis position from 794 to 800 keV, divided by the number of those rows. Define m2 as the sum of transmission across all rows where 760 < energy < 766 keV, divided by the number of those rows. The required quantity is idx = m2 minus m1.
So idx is -0.52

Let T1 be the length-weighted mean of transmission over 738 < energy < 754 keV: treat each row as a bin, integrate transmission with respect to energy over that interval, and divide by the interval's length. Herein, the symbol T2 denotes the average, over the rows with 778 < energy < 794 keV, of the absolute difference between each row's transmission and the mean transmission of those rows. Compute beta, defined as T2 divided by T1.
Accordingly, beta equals 0.23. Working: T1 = 0.93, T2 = 0.22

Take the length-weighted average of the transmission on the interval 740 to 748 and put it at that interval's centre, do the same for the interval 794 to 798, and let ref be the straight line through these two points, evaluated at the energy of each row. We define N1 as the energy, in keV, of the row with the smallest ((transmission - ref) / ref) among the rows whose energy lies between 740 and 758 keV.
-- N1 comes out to 757 keV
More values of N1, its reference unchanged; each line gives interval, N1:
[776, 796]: 781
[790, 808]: 799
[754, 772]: 763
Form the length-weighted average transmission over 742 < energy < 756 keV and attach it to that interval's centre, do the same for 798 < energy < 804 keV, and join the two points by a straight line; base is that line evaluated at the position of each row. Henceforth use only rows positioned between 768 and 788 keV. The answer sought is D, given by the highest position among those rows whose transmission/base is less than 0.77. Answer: 785 keV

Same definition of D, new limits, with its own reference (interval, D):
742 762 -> 761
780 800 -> 785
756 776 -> 775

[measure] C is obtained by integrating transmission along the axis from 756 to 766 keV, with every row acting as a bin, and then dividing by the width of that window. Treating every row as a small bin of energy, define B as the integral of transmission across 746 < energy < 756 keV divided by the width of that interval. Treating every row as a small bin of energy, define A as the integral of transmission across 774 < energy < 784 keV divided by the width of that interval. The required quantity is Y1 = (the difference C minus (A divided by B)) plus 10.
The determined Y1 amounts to 9.9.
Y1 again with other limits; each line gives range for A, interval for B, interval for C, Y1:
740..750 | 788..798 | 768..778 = 9.8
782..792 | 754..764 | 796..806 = 9.8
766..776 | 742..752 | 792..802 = 10.3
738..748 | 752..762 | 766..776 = 9.2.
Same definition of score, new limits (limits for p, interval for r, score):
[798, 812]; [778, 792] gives 0.4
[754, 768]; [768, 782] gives 1.1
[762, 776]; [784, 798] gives 2.2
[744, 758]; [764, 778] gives 0.7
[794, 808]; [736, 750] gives 0.8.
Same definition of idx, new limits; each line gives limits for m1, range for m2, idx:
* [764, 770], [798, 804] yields 0.46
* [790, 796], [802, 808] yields 0.03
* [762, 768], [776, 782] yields -0.07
